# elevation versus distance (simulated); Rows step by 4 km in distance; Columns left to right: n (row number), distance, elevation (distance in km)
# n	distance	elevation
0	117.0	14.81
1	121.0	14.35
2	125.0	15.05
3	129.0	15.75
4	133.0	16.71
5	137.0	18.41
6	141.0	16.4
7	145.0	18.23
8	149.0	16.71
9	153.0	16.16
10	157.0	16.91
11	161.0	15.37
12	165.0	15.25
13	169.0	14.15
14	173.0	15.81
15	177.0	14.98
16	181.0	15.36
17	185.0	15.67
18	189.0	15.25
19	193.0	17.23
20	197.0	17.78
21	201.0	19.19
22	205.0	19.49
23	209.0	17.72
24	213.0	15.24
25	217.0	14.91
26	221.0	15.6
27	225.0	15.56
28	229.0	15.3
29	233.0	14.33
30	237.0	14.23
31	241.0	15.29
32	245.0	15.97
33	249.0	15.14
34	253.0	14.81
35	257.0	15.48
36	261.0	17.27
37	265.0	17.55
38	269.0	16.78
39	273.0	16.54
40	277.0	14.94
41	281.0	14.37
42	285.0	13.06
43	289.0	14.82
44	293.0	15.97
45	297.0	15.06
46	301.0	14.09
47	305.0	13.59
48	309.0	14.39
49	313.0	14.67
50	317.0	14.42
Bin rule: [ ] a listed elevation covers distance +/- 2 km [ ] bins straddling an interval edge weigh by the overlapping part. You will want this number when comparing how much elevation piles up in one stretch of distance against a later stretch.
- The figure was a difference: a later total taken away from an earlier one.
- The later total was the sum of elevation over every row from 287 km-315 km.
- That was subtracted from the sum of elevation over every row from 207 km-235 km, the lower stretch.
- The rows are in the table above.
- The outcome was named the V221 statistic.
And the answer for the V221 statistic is 6.1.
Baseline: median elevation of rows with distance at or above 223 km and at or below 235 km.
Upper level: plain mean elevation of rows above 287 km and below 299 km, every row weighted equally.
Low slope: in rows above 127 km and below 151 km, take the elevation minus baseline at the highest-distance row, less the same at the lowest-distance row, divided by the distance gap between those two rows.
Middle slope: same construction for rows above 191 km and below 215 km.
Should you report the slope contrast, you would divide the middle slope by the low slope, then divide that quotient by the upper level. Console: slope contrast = -0.14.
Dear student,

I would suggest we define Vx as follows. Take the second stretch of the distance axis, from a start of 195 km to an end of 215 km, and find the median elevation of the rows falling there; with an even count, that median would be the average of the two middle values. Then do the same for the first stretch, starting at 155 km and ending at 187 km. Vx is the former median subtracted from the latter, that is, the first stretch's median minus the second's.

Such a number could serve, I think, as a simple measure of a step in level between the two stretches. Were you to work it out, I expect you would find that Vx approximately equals -2.4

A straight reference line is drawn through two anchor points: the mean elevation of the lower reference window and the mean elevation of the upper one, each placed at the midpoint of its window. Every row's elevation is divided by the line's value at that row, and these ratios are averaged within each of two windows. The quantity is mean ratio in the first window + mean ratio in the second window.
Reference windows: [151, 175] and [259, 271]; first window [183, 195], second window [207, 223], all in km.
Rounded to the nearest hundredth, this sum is 1.97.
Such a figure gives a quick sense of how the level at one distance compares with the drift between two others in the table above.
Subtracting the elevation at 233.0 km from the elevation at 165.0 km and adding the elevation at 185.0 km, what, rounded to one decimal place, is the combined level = 16.6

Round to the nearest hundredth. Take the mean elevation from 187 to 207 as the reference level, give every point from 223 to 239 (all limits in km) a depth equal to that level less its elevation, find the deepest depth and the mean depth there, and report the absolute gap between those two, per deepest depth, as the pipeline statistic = 0.18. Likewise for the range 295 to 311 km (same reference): 0.16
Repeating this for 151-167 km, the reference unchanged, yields 0.26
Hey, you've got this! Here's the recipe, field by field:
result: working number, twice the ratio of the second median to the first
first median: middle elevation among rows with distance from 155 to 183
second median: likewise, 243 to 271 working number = 2.08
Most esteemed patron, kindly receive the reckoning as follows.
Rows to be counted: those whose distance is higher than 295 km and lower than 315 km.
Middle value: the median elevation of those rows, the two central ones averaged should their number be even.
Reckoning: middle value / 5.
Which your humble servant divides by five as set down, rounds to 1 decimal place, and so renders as 2.9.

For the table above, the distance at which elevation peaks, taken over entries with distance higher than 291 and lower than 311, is 293.0 km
